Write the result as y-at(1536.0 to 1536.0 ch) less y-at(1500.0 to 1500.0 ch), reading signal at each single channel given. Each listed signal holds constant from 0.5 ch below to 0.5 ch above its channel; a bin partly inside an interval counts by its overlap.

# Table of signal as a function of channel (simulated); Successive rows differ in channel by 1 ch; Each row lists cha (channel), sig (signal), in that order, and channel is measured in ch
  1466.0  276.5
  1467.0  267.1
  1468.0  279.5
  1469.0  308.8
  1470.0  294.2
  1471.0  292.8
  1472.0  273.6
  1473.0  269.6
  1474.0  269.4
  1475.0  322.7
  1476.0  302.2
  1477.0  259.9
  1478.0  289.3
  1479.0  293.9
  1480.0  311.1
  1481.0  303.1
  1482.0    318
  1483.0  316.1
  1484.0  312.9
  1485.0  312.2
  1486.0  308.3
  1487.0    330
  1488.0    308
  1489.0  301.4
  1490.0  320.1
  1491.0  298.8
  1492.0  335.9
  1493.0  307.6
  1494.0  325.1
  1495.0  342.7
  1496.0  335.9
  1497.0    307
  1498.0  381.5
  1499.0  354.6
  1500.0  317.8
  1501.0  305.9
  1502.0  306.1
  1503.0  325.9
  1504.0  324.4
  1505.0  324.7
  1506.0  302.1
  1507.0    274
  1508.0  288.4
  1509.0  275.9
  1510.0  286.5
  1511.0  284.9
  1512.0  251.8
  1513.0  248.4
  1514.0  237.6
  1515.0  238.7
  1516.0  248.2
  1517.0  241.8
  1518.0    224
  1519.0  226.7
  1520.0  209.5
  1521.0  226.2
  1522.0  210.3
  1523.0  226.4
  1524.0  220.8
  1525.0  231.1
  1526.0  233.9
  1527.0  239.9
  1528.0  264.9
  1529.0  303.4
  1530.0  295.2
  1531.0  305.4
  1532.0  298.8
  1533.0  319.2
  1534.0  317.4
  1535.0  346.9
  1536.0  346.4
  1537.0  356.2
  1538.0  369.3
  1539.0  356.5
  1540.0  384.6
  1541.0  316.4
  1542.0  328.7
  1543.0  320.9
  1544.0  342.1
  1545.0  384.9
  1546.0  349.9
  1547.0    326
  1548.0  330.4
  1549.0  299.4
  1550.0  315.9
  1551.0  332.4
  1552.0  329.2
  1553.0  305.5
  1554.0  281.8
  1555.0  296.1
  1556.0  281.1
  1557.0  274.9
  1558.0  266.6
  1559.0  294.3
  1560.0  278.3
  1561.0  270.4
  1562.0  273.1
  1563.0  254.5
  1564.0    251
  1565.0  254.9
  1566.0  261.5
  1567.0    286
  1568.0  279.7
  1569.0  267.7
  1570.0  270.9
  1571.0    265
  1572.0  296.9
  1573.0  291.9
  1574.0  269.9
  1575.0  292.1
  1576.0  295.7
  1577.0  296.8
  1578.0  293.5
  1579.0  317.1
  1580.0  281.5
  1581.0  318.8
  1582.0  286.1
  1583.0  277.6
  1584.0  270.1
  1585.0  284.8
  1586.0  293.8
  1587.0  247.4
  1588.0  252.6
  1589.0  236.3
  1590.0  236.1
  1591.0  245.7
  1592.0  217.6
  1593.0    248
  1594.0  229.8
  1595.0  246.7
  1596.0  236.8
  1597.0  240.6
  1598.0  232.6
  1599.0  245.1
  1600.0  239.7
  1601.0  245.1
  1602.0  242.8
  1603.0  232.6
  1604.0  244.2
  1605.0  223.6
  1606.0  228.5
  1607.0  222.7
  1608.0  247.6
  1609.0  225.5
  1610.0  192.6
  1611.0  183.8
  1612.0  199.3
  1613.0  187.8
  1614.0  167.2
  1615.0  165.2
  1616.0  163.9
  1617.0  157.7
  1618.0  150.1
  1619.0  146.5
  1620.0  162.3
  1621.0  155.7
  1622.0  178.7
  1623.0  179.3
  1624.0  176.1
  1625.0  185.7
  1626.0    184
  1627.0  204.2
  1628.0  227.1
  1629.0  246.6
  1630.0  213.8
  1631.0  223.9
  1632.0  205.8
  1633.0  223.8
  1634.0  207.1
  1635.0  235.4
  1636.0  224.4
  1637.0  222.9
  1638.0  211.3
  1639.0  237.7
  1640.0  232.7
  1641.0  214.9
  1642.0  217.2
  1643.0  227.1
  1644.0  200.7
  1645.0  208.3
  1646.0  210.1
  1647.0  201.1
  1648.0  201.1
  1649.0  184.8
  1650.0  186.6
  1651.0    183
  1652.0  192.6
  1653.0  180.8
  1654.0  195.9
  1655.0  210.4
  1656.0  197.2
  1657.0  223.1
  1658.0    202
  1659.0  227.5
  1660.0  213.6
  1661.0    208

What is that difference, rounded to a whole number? 29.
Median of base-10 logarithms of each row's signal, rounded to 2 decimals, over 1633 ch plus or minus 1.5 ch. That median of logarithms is 2.32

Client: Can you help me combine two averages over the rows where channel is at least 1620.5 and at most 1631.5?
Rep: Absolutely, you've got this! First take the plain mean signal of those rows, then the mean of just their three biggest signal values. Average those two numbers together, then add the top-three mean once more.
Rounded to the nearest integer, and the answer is 448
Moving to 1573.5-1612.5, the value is 592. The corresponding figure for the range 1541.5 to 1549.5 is 706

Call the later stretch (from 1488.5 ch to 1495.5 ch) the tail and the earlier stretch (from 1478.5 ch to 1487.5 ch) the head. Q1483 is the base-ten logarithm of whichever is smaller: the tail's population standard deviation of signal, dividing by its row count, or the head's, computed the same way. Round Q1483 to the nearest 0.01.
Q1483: 0.97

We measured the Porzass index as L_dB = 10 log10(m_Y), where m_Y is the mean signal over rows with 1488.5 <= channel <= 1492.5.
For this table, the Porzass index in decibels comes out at 25.0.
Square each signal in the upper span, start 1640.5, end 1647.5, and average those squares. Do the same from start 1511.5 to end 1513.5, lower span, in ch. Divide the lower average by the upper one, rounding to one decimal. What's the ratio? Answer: 1.4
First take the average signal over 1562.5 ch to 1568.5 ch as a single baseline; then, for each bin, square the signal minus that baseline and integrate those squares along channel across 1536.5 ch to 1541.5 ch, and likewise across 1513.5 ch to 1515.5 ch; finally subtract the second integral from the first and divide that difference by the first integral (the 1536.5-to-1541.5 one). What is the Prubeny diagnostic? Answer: 0.97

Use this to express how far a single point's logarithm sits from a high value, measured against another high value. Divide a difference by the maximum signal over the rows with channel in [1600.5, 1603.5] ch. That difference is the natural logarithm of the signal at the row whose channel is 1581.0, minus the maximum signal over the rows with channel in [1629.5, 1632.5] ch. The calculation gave -0.89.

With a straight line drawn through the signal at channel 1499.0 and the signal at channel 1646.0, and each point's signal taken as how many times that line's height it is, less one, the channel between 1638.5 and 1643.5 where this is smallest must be 1641.0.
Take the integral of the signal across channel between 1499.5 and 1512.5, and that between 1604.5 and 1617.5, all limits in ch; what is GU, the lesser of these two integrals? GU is 2565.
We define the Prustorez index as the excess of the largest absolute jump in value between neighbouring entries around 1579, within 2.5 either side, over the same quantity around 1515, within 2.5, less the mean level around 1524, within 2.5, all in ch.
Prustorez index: -198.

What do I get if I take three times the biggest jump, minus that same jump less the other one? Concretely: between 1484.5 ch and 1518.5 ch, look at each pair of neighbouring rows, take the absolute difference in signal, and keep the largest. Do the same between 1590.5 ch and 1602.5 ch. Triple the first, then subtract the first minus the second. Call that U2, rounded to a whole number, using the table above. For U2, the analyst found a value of 179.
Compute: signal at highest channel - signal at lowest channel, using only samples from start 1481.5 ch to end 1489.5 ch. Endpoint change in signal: -17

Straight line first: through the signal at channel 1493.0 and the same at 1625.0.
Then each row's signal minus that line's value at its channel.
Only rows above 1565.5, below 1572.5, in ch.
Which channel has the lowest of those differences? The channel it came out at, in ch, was 1566.0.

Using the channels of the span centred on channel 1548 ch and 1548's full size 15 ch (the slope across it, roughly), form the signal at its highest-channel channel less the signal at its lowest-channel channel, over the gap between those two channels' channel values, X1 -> -1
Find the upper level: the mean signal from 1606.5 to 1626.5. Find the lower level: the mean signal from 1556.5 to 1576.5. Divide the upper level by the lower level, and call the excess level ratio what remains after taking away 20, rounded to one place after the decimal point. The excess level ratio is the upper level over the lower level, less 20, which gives -19.3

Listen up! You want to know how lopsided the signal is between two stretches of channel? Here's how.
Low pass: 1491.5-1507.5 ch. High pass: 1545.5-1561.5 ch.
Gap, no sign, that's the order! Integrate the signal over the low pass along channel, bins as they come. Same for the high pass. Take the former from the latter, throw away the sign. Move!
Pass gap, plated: 339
